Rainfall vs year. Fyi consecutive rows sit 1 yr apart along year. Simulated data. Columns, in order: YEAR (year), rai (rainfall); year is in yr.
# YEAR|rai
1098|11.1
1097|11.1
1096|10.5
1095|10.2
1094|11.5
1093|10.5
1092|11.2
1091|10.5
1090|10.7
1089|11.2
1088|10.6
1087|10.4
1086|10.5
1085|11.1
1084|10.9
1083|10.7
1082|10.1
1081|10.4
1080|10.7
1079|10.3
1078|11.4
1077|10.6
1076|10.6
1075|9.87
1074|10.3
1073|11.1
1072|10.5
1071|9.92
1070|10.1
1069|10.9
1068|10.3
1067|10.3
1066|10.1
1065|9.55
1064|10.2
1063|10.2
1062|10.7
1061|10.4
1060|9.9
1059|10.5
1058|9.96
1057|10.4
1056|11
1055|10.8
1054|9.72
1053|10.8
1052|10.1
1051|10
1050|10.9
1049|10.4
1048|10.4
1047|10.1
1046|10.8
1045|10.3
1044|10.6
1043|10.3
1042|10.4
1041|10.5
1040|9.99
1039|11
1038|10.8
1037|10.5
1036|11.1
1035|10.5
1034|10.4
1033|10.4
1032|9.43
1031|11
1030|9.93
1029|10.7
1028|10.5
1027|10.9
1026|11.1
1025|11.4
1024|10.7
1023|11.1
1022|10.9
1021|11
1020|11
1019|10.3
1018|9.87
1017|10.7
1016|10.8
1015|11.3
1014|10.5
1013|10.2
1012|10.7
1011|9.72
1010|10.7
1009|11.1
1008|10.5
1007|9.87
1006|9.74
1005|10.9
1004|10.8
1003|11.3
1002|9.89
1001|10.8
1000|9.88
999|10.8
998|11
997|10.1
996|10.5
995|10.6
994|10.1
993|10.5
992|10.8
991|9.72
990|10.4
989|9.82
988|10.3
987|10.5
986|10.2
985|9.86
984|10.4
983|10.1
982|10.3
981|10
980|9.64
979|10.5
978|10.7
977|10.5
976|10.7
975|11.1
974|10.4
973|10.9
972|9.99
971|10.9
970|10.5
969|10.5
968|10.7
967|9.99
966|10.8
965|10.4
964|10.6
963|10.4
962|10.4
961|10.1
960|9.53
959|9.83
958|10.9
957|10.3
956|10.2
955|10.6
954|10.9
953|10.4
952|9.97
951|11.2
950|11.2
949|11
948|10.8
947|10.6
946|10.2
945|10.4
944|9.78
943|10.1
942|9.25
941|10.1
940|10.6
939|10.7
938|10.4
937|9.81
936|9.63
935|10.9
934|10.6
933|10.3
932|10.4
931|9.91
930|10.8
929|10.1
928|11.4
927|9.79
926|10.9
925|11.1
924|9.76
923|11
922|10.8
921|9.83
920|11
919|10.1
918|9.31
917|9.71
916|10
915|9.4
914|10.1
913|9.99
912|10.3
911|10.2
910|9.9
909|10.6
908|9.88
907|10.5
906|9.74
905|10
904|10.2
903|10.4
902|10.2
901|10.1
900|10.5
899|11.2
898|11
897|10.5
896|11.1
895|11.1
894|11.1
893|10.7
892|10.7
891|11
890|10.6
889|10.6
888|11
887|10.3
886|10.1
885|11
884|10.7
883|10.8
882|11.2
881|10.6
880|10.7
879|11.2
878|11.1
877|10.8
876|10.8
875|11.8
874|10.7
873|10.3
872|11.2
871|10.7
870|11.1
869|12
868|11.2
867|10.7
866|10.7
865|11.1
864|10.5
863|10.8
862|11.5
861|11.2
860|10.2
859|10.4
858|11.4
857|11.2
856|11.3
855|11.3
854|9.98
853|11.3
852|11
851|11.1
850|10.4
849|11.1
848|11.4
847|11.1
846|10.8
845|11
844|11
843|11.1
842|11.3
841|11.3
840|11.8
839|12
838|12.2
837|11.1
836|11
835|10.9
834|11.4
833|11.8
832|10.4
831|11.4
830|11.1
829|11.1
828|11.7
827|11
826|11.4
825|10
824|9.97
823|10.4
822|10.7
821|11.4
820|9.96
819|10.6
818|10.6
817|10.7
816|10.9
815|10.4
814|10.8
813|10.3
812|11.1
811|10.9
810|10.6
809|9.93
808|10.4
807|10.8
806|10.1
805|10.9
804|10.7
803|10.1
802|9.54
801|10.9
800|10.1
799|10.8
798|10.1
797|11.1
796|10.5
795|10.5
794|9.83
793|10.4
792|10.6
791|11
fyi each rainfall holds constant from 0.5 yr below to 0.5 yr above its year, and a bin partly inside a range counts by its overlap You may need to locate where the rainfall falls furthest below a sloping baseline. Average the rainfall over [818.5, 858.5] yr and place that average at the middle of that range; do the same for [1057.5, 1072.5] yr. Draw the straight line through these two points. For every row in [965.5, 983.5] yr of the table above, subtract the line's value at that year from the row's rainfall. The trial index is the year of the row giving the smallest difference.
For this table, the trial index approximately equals 980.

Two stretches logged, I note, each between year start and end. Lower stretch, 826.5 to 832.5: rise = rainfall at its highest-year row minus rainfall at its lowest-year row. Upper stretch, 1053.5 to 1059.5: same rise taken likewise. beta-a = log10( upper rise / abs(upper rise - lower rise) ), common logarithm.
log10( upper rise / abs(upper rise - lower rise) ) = -0.25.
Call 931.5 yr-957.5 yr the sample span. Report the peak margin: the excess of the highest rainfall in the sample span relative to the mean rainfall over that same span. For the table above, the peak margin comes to 0.80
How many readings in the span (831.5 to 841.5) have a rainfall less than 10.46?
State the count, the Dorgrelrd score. 1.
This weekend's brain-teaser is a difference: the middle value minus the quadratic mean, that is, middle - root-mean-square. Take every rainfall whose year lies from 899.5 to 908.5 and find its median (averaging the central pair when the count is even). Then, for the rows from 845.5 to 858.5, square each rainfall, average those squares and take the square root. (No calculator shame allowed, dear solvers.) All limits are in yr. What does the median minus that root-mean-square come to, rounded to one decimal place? -0.8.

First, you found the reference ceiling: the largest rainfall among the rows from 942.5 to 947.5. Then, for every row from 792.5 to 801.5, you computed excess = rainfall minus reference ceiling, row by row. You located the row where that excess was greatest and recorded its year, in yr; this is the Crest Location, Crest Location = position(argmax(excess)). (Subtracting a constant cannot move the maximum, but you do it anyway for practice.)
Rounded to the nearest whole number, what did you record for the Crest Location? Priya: 797 yr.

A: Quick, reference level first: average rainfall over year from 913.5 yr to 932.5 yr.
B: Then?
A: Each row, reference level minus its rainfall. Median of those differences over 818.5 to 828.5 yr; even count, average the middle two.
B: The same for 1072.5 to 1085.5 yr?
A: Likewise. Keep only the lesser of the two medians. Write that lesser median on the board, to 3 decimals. -0.365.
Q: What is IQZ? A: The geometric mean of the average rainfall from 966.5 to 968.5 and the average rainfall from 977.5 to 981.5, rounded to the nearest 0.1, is 10.3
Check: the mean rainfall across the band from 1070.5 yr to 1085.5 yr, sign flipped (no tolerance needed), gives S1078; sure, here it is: -10.6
